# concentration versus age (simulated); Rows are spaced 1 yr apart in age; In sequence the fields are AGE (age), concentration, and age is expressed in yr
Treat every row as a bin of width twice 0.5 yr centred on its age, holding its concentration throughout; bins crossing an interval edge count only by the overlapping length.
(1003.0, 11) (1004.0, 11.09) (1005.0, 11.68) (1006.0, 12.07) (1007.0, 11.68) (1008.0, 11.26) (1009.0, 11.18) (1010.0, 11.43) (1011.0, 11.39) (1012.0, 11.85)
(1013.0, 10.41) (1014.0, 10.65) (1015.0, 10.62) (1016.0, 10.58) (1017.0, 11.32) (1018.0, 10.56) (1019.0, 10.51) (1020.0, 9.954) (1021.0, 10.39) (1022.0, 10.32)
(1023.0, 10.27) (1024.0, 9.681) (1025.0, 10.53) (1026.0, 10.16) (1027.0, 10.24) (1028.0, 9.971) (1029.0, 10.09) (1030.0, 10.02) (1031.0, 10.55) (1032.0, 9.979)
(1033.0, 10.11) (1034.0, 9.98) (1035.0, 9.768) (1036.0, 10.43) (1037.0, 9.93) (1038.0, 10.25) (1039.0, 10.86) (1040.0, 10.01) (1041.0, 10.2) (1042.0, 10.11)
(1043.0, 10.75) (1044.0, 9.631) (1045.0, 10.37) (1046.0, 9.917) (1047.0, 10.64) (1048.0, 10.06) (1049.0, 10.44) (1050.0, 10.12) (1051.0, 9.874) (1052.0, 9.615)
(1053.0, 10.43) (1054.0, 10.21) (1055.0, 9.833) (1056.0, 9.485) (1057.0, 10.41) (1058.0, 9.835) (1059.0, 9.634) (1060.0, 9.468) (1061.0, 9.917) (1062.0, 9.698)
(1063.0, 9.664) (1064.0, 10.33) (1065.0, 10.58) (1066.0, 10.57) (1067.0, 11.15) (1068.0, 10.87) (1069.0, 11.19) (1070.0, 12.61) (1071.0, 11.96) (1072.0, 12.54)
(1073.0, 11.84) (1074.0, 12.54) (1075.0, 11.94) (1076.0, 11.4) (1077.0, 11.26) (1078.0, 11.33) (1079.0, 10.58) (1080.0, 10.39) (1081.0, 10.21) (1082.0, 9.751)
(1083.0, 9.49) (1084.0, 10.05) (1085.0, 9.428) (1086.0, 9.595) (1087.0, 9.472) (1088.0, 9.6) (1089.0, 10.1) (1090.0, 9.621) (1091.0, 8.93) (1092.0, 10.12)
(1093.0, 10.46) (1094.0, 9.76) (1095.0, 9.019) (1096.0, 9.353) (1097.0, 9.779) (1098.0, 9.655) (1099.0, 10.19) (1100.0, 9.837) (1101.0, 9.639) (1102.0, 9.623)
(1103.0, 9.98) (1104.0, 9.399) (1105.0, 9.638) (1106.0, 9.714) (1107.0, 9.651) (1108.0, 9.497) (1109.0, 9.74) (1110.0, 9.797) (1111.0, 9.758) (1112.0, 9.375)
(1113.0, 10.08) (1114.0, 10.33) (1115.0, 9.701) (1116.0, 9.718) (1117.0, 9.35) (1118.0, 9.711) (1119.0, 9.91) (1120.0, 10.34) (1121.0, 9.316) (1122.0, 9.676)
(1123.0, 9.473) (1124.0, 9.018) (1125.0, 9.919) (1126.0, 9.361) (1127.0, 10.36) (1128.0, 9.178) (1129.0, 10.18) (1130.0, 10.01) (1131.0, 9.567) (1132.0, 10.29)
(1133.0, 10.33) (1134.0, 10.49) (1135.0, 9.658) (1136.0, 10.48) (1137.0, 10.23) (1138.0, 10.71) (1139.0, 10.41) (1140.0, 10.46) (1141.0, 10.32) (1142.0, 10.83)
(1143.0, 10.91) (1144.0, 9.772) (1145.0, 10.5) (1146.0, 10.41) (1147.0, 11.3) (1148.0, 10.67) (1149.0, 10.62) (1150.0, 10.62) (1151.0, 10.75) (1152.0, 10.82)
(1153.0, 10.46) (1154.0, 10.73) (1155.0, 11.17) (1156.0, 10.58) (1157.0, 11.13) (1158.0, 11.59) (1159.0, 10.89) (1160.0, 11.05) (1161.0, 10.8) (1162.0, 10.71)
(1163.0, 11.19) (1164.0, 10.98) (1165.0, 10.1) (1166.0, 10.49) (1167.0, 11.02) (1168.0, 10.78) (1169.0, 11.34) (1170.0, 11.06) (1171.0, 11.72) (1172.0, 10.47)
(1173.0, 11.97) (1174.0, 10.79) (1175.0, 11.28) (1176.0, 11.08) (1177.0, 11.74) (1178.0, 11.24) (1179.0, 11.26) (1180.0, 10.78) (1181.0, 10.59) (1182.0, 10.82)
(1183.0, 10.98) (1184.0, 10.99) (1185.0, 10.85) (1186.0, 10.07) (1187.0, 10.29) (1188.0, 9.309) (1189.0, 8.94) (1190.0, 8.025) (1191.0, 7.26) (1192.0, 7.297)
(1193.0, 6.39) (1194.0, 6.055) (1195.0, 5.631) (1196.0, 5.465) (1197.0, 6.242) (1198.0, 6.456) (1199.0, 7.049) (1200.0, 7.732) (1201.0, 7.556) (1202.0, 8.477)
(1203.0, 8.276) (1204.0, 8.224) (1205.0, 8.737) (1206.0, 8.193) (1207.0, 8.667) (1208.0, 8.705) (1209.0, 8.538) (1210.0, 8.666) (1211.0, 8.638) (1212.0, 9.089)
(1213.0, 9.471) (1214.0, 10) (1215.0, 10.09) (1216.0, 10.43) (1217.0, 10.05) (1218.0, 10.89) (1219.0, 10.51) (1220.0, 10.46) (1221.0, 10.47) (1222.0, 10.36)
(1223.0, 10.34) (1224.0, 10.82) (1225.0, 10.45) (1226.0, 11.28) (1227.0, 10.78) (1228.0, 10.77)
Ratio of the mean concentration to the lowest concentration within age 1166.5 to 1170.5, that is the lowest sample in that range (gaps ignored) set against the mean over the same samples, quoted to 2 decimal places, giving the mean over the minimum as 1.03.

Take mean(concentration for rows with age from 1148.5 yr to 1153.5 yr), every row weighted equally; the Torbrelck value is 10.7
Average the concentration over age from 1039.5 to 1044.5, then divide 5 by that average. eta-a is 0.49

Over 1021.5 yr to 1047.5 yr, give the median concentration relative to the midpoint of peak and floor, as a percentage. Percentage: 99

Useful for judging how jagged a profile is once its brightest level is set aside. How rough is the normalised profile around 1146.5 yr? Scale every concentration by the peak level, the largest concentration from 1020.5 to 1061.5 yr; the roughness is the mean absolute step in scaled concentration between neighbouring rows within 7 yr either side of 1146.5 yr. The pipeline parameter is 0.034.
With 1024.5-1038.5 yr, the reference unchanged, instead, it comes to 0.028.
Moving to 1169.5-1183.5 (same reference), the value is 0.053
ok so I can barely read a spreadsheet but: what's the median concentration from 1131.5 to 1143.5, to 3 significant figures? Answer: 10.4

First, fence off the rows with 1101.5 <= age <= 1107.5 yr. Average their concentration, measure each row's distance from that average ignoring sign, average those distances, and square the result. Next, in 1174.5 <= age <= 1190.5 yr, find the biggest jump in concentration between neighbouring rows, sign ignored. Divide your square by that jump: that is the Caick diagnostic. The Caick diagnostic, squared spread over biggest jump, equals 0.015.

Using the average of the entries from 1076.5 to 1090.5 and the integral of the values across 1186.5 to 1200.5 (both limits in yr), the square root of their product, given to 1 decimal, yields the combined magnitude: 32.1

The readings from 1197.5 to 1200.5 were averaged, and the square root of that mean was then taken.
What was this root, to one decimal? 2.7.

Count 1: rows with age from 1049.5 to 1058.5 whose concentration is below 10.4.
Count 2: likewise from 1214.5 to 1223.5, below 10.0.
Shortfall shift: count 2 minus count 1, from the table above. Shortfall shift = -7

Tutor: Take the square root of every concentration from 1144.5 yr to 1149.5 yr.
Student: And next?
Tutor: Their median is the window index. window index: 3.26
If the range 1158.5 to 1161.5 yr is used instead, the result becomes 3.30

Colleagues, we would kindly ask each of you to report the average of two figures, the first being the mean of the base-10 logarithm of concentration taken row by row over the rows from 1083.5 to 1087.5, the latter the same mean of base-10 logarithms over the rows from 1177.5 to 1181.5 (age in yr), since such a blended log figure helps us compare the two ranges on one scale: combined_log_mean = 1.01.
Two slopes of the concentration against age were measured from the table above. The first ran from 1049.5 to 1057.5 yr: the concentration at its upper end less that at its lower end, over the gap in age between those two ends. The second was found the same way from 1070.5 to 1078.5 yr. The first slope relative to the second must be 0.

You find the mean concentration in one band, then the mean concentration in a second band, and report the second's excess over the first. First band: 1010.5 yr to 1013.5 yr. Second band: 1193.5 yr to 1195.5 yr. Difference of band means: -5.4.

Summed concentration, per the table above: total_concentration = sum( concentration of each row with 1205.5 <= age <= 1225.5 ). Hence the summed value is 195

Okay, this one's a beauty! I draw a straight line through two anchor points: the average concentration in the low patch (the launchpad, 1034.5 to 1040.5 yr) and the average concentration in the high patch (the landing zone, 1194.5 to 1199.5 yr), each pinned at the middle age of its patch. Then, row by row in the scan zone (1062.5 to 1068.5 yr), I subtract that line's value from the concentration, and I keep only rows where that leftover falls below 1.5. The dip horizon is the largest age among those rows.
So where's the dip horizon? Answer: 1068.0 yr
